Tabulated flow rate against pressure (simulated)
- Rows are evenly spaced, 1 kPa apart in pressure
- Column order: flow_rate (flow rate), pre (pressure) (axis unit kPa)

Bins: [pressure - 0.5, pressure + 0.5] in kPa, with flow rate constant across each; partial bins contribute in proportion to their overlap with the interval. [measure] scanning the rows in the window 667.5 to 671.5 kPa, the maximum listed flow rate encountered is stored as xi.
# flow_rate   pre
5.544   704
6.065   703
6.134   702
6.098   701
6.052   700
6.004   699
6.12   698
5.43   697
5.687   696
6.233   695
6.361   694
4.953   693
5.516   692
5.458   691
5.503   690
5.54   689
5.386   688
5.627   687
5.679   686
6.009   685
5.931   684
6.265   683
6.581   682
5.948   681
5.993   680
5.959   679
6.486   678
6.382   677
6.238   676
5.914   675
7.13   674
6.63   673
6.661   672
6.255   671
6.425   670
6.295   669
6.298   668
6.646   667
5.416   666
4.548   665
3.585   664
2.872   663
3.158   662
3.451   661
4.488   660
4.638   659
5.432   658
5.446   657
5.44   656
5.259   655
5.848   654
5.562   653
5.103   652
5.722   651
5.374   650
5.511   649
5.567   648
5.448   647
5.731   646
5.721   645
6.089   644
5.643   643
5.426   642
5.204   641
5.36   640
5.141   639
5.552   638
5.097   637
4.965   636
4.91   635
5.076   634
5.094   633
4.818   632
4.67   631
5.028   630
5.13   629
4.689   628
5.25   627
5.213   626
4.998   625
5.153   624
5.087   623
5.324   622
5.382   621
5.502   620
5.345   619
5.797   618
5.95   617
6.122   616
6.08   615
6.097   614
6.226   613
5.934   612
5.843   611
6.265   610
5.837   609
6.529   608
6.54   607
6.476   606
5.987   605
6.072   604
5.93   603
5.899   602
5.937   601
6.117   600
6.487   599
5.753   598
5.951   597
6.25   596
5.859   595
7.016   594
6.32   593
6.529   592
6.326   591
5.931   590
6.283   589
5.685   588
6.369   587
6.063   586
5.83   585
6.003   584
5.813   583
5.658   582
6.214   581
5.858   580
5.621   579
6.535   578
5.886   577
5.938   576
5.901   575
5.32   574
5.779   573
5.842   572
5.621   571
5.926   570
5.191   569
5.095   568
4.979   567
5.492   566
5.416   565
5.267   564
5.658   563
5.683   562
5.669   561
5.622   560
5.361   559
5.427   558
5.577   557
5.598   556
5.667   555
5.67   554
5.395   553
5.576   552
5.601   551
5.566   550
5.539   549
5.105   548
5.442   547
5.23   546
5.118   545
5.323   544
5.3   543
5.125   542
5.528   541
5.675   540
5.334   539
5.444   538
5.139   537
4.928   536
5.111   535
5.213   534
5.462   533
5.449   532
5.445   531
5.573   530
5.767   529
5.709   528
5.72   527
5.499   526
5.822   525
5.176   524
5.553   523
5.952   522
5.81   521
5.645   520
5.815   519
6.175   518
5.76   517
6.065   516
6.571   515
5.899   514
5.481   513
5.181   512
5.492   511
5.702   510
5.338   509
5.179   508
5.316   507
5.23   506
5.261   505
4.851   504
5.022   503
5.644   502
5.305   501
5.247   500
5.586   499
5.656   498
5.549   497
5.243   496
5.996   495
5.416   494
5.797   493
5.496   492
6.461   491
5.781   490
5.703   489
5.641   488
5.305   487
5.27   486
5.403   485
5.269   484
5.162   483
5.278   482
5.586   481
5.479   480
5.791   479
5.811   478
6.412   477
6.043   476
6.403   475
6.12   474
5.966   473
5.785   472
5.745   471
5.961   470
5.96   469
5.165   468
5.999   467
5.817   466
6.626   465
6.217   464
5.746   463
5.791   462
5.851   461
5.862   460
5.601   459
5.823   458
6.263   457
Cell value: 6.425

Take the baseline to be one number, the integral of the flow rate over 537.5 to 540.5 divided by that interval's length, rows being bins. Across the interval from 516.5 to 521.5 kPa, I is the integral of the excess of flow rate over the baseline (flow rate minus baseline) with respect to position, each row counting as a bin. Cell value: 1.8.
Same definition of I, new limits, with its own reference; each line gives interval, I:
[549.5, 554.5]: 0.4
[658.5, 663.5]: -8.8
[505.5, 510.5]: -0.7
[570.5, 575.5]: 1.0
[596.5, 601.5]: 2.8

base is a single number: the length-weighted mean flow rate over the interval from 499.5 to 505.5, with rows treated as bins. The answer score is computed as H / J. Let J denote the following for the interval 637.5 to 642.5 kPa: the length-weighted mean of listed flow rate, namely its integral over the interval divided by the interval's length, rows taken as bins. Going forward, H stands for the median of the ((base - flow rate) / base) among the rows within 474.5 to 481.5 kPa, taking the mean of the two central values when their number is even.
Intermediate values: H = -0.11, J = 5.3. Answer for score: -0.021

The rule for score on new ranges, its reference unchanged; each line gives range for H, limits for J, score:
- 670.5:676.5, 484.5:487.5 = -0.044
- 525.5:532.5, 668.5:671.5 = -0.011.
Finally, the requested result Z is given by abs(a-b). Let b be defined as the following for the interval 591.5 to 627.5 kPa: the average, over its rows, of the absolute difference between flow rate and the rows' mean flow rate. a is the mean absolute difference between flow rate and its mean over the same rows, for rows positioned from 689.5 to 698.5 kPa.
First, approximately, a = 0.362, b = 0.36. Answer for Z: 0.001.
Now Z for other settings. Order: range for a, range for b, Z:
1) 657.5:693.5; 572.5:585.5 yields 0.584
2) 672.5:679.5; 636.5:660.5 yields 0.055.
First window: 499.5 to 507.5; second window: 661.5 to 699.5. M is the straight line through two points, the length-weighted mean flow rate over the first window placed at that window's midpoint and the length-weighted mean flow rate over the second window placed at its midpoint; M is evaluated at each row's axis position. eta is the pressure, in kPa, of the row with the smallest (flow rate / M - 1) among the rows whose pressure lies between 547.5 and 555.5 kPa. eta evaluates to 548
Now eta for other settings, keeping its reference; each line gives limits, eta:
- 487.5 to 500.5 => 500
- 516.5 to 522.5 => 520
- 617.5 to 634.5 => 631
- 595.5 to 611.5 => 598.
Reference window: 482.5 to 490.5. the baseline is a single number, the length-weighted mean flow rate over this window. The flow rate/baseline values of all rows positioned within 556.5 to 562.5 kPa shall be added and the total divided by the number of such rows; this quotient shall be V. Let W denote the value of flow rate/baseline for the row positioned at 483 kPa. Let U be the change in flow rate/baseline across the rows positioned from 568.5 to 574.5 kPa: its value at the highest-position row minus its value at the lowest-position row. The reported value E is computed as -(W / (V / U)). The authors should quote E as -0.02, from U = 0.024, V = 1.02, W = 0.95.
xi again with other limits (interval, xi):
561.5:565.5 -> 5.683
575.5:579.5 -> 6.535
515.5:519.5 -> 6.175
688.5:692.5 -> 5.54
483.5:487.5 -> 5.403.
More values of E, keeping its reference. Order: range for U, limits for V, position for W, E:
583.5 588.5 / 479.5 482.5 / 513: 0.06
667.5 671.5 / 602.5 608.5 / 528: 0.01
